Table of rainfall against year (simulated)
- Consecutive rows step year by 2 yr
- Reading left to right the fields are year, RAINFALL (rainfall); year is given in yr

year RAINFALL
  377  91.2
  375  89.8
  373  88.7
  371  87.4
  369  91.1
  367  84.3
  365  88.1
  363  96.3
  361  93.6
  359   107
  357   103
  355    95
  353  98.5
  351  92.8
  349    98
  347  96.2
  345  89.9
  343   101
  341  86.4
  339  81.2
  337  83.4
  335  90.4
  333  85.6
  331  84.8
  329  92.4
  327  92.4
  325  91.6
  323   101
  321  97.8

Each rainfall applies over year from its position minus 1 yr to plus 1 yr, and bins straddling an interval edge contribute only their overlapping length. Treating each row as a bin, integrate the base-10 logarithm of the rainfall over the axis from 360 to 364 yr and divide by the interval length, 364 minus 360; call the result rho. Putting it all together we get 1.98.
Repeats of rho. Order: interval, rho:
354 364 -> 1.99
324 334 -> 1.95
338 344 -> 1.95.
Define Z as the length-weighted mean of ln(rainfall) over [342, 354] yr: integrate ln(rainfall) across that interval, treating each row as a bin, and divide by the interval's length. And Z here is 4.56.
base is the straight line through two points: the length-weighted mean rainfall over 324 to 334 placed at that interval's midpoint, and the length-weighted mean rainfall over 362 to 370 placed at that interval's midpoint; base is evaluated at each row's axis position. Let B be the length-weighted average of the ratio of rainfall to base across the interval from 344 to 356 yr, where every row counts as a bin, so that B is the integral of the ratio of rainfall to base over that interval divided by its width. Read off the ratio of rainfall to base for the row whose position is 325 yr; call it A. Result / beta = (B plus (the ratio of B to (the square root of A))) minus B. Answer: 1.05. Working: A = 1.03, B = 1.06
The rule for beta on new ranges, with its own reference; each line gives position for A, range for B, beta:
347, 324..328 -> 0.99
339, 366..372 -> 1.02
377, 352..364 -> 1.09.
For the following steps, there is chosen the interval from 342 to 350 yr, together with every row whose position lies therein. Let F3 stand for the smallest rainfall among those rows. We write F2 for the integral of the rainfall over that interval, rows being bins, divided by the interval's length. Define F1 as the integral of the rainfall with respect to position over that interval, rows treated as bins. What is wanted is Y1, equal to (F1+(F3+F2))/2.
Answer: 478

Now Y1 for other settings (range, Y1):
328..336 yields 440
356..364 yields 497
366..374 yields 438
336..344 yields 437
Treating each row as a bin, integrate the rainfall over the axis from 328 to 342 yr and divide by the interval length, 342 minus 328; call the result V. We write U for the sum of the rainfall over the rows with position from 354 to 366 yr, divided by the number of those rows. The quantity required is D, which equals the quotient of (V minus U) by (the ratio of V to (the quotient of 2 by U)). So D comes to -0.0026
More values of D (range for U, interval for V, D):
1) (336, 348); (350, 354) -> 0.0014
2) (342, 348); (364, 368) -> -0.0023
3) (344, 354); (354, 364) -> 0.0008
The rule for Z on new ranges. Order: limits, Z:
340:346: 4.52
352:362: 4.60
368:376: 4.49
